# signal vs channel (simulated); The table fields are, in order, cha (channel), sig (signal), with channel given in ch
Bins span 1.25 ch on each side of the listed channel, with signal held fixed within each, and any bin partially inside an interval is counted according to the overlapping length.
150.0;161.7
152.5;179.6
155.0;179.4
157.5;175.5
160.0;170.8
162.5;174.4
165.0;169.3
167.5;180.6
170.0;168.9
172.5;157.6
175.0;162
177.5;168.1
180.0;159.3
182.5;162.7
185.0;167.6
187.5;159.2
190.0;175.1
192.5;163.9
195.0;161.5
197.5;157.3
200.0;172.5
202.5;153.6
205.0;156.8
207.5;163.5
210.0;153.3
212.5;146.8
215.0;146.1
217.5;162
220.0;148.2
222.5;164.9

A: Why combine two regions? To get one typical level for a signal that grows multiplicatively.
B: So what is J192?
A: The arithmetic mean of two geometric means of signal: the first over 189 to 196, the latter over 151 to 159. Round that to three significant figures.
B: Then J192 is 172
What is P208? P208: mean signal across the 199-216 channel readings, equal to 156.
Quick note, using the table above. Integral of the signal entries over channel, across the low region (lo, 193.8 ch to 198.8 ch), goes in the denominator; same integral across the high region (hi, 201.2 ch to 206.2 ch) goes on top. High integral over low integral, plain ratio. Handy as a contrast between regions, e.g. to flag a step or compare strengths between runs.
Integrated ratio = 0.97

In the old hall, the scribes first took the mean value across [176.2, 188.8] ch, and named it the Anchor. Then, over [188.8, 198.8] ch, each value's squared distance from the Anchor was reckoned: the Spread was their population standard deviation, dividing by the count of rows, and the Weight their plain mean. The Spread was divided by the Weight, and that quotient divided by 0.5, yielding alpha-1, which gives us 2.5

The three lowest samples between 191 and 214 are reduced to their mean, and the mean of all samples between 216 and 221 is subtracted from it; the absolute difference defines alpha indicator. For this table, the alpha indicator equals 4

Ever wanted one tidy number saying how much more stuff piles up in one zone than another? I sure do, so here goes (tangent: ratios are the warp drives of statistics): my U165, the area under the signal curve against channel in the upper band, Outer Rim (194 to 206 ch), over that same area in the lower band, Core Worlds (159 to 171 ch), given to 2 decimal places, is 0.93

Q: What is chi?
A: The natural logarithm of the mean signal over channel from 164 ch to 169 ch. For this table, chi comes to 5.16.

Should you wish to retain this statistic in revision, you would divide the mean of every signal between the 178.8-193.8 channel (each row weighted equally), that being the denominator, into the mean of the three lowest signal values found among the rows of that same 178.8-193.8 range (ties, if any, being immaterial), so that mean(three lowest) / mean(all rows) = 0.974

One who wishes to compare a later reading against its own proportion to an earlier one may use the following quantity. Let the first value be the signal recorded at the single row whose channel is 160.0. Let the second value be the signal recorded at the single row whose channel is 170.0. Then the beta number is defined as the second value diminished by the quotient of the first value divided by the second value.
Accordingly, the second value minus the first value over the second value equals 168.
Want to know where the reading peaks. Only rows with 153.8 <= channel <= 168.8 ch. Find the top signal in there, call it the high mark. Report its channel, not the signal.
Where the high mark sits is 167.5 ch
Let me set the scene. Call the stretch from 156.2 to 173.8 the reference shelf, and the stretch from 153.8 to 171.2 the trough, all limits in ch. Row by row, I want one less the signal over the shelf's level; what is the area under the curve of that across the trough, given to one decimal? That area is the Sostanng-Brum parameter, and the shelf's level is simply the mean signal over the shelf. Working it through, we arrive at -0.3 ch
